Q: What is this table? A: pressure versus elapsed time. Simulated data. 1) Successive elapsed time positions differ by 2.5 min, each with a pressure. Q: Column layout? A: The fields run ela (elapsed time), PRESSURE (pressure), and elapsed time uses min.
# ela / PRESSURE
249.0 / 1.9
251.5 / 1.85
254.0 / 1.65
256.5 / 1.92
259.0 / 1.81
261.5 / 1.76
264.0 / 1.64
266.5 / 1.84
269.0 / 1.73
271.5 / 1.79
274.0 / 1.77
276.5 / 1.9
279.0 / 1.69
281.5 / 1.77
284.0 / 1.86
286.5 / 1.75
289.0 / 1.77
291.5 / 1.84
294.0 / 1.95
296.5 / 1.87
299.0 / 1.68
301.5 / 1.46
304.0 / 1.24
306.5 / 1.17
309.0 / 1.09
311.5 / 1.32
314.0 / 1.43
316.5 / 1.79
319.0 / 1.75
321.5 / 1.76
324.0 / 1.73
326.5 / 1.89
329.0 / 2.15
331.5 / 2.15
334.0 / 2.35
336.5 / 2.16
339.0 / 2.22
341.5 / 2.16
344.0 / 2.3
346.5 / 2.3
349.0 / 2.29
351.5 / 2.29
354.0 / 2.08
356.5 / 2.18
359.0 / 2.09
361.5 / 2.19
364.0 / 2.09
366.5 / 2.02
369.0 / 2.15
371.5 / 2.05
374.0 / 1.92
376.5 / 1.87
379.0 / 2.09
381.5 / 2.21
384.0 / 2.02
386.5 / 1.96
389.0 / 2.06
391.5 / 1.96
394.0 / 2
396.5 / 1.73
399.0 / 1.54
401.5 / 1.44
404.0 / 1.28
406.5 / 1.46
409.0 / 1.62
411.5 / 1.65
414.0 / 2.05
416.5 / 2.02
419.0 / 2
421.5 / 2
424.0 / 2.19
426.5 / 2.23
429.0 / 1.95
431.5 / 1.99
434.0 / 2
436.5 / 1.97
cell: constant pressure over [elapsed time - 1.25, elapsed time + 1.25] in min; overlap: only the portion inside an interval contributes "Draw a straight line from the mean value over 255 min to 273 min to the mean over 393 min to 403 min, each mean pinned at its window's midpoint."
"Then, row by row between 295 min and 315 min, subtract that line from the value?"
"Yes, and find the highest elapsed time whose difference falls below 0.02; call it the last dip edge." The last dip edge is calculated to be 314.0 min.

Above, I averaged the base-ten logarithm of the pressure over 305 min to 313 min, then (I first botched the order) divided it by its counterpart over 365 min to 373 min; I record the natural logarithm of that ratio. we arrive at -1.4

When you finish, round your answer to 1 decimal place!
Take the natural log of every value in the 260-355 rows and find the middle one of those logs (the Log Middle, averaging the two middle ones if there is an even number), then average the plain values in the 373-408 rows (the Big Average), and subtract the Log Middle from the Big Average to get 1.2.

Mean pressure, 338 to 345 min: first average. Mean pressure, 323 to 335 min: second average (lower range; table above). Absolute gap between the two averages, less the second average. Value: -1.88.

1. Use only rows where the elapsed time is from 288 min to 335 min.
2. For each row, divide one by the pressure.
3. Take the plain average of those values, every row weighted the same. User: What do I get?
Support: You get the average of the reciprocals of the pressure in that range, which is 0.61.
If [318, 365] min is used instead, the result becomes 0.48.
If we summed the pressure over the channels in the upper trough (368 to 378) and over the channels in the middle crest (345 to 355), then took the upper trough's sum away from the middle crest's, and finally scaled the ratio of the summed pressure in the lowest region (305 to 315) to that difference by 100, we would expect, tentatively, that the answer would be 516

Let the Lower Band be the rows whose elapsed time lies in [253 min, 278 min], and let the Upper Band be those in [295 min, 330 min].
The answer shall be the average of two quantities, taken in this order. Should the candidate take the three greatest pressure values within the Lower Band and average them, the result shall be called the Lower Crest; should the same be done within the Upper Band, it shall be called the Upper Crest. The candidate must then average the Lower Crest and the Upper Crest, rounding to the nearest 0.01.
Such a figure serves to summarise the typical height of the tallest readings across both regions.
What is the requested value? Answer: 1.93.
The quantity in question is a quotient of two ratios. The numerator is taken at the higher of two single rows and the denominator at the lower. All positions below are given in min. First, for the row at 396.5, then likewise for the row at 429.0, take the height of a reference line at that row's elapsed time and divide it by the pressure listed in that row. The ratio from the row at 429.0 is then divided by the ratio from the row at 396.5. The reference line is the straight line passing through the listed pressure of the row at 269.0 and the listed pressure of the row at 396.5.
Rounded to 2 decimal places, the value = 0.89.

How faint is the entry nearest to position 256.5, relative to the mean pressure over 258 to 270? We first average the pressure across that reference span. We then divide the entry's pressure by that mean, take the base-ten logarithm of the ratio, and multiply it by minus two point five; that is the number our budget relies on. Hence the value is -0.10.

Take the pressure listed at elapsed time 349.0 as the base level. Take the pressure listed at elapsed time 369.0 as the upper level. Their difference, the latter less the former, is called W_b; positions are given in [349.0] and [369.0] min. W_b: -0.14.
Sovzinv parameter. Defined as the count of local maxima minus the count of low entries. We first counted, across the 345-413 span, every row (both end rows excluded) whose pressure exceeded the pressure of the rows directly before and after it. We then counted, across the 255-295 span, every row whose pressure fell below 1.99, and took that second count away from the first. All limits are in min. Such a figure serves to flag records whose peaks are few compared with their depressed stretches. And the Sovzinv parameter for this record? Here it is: -10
